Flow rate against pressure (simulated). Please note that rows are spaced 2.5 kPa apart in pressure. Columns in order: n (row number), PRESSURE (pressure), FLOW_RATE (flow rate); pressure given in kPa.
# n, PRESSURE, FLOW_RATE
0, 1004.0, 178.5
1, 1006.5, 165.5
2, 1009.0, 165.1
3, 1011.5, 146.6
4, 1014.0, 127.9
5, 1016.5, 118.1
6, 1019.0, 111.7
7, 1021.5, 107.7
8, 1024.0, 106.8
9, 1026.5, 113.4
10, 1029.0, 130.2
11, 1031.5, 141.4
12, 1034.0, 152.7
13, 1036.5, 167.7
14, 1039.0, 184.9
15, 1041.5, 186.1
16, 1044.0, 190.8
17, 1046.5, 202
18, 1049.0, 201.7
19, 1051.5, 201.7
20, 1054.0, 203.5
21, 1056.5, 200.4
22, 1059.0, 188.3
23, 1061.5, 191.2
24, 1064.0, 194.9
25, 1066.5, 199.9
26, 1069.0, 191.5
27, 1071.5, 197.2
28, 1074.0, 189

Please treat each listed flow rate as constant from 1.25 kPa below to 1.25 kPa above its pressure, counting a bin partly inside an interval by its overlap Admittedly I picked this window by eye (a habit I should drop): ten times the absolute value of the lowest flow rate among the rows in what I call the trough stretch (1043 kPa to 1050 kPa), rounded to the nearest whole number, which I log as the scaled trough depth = 1908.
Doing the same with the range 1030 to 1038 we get 1414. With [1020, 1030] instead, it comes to 1068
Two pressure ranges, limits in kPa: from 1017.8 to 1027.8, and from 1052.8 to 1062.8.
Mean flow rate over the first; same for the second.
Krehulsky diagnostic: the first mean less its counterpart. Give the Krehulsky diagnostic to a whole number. -86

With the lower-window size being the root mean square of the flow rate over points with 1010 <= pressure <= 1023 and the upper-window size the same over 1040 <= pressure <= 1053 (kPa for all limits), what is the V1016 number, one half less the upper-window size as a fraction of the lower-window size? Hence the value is -1.10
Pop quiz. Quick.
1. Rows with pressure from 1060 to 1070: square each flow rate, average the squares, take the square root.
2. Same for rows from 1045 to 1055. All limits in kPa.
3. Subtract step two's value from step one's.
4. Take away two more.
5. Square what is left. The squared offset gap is 96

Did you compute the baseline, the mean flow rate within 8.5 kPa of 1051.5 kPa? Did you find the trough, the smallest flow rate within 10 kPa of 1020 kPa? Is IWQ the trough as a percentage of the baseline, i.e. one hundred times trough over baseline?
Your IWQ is 53.8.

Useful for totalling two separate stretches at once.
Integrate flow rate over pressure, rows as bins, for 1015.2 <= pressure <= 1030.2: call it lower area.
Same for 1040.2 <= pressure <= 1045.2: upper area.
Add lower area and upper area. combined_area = 2662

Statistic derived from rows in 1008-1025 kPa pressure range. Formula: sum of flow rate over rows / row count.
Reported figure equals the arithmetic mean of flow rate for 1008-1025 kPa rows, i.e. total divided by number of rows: 126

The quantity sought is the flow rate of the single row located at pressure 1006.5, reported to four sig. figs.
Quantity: 165.5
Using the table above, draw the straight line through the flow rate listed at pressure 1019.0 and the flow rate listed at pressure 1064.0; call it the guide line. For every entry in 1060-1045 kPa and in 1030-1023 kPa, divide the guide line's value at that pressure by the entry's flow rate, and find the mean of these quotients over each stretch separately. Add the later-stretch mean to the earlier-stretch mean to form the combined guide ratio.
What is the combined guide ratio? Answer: 1.95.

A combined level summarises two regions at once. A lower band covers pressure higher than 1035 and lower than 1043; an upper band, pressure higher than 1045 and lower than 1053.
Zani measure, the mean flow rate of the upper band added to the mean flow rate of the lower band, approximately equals 381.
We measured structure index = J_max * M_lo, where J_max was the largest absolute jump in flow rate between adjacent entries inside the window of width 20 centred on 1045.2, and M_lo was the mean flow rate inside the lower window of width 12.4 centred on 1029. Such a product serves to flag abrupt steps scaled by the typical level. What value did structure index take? 2217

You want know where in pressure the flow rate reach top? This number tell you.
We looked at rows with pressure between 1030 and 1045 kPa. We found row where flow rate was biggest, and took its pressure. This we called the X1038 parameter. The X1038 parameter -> 1044.0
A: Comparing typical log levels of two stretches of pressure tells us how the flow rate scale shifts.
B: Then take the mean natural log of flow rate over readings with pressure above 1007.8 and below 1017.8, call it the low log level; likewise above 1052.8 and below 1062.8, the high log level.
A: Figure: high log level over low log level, 1.071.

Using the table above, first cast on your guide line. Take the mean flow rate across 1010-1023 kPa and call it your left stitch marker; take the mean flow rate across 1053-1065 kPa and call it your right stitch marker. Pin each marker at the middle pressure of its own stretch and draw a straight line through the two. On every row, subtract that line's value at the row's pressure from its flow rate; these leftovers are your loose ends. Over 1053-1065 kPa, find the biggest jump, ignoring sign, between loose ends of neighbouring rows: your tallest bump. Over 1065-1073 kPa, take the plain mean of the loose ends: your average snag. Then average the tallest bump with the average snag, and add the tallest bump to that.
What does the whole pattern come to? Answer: 16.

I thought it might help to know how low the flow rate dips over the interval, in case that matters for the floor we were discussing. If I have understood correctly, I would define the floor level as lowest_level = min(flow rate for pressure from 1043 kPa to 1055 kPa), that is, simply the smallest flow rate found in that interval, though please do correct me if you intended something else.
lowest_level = 190.8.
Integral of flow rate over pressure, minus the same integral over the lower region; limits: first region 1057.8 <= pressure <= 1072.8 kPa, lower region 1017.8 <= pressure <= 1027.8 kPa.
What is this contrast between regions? 1808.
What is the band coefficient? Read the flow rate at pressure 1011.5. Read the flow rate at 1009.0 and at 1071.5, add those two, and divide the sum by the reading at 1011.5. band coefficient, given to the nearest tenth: 2.5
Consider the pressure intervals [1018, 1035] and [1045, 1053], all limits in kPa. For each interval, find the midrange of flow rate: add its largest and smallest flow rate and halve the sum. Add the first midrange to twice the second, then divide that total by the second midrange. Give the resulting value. 2.64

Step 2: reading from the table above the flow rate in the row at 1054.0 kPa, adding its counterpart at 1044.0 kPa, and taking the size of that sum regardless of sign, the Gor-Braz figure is 394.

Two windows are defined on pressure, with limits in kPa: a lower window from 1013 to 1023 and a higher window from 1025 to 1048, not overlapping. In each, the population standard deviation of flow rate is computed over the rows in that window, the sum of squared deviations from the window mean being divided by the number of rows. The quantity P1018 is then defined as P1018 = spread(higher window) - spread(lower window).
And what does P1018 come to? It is 21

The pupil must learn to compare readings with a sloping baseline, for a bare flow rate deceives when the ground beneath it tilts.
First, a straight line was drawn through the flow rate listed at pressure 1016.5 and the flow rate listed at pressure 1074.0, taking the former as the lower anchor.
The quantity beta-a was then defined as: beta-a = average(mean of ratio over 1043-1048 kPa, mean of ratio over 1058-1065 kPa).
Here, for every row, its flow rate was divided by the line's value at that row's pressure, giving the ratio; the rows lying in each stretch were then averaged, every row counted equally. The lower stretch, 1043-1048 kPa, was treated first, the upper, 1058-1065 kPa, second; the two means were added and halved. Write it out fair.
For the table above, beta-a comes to 1.19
